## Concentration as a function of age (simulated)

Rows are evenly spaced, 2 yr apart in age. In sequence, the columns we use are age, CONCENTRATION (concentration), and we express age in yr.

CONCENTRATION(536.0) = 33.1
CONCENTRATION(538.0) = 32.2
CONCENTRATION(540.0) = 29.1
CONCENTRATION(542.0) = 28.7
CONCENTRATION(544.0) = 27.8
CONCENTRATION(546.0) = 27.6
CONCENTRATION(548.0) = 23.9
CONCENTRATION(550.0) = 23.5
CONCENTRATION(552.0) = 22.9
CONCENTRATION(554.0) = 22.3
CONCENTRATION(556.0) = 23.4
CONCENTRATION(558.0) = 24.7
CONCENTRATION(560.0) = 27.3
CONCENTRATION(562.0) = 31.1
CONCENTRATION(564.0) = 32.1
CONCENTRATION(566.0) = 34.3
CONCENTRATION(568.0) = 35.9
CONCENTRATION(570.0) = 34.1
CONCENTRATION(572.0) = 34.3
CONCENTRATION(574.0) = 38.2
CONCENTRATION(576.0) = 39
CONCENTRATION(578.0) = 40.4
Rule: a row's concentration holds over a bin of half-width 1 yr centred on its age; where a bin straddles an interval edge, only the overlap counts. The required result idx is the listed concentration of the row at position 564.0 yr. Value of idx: 32.1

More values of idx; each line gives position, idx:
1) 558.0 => 24.7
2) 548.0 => 23.9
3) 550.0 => 23.5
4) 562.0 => 31.1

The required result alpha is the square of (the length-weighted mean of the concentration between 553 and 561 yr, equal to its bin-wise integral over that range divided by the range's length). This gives 597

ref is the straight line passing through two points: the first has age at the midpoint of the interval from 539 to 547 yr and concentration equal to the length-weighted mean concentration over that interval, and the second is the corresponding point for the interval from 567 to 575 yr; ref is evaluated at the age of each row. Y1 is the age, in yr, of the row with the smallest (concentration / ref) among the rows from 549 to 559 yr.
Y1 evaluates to 554.0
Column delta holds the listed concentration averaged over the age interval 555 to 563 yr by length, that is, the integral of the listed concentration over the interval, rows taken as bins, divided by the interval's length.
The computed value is 27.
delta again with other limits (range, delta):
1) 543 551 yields 26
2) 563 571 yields 34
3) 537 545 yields 29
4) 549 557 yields 23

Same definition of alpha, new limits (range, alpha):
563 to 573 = 1166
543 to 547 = 767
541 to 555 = 637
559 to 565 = 910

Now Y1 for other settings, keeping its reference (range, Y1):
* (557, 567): 558.0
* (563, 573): 564.0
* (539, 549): 548.0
